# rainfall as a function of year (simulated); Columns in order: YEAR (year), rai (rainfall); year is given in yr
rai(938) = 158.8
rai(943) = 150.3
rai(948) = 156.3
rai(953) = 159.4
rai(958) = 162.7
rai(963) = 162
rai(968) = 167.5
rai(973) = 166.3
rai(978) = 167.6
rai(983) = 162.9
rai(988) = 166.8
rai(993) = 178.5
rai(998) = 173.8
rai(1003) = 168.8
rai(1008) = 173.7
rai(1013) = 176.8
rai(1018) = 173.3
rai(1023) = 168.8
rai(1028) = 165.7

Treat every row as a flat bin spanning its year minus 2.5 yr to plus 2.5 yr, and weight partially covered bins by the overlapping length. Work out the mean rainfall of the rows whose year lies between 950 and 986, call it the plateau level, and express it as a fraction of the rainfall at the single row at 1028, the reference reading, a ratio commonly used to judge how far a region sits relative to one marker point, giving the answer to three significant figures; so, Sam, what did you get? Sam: 0.990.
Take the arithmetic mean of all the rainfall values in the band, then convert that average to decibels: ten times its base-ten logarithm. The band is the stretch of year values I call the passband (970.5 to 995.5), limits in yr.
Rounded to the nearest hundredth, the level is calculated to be 22.26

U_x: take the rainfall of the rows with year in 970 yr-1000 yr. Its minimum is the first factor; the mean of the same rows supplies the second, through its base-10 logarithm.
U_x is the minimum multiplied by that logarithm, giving 363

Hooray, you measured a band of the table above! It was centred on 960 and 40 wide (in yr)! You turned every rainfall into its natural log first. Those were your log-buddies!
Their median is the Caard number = 5.09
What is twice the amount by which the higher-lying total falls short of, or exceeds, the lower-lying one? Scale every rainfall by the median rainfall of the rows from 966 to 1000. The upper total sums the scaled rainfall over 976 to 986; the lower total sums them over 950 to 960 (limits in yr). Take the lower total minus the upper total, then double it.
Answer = -0.10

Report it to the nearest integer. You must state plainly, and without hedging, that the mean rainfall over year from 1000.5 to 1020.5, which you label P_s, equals 173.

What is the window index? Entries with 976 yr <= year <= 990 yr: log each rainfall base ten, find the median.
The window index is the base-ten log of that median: 0.347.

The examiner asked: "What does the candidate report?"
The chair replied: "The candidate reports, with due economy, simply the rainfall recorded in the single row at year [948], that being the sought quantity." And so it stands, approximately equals 156.3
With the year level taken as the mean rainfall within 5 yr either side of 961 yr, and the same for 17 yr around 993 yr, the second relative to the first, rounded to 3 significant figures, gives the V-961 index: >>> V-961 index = 1.05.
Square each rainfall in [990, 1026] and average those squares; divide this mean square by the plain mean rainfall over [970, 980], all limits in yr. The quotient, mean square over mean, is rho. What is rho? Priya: 180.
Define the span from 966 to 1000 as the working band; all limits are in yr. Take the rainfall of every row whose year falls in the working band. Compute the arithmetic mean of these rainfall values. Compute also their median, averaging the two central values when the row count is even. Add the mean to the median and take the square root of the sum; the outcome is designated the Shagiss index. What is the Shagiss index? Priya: 18.3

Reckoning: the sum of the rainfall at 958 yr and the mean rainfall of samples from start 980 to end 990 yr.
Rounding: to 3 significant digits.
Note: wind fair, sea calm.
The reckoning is 328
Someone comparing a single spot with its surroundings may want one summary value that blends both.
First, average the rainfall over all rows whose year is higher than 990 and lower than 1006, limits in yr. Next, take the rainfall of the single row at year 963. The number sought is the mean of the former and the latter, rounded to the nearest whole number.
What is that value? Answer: 168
